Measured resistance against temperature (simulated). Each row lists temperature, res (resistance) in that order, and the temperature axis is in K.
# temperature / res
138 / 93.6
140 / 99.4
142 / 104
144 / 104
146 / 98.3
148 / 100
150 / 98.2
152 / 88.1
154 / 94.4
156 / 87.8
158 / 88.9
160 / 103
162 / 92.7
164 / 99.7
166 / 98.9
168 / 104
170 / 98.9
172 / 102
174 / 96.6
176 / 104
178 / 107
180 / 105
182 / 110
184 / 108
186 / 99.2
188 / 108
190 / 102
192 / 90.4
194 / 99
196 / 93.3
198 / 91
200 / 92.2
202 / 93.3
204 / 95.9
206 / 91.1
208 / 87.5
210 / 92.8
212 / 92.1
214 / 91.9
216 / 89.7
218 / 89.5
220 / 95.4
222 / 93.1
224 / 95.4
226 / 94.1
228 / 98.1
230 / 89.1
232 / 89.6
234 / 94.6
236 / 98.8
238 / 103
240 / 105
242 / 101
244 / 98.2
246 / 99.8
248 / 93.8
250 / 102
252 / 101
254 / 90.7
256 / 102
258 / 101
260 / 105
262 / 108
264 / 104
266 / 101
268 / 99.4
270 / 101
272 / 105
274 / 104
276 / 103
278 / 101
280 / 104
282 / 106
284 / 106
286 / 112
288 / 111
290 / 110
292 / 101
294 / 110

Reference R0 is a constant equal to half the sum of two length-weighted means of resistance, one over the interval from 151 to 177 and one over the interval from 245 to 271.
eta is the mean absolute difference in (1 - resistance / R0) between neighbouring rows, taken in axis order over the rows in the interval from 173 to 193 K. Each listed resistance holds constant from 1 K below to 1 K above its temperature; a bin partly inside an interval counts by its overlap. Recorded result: 0.061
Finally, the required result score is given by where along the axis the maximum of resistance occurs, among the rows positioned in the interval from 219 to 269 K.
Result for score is 262 K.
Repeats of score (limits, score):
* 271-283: 282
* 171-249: 182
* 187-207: 188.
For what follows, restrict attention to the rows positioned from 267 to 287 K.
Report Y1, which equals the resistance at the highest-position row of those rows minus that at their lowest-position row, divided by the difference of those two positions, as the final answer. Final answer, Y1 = 0.7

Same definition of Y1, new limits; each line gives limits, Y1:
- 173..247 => 0.0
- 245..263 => 0.5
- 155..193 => 0.1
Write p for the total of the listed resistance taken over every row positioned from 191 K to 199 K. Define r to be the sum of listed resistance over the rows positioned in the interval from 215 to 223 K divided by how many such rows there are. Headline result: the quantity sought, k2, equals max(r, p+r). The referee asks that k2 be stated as 466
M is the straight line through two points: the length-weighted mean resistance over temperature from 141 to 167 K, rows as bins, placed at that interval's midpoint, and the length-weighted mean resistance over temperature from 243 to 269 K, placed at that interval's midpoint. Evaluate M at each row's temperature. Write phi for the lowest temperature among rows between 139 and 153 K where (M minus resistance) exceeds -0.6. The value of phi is 152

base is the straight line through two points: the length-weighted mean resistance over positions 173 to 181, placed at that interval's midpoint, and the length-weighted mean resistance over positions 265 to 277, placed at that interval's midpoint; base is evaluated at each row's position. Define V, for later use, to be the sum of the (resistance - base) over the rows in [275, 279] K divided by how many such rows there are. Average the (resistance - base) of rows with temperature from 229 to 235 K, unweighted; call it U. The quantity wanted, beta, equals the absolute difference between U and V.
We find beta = 11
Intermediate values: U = -11.5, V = 0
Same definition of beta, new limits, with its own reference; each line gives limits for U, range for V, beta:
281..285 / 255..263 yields 2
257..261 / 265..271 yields 2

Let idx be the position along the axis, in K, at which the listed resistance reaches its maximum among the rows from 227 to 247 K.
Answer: 240 K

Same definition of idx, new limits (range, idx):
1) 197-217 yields 204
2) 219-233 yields 228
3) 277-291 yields 286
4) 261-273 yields 262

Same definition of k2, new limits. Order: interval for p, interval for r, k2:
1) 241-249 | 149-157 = 485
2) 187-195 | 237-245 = 501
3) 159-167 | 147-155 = 489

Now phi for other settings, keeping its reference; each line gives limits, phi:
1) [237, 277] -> 244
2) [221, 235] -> 222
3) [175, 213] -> 192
